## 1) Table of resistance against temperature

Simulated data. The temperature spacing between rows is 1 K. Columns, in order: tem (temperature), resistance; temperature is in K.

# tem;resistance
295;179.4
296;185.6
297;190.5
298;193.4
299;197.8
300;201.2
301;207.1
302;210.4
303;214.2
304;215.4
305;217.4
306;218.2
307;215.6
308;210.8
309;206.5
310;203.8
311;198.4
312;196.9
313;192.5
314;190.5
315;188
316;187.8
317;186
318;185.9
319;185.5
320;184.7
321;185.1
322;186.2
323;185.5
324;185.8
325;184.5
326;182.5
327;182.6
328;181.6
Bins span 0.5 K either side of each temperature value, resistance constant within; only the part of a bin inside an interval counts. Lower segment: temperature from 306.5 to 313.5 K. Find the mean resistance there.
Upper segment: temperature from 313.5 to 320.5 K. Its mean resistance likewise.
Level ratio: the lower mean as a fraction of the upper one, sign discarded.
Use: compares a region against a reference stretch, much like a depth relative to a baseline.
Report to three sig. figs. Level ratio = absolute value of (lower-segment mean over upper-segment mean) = 1.09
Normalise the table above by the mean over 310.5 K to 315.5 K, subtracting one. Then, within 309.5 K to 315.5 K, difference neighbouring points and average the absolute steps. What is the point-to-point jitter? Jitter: 0.016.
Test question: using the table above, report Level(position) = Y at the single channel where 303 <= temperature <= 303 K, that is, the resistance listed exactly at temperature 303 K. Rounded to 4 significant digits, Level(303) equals 214.2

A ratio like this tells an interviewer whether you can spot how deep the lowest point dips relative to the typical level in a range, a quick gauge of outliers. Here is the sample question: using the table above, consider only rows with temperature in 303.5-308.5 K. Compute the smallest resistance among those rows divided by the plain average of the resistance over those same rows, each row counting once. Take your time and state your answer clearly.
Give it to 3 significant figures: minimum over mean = 0.978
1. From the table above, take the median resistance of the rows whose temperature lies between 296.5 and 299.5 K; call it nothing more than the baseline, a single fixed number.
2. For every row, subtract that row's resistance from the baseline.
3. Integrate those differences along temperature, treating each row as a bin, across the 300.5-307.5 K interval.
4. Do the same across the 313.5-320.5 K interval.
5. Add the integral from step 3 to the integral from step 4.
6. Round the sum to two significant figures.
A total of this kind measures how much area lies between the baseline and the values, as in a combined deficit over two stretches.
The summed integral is -99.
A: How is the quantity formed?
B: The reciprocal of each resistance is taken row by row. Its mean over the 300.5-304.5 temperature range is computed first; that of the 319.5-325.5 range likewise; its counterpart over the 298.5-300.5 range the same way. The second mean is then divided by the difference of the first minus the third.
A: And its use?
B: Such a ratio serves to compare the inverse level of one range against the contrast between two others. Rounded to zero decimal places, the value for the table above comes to -19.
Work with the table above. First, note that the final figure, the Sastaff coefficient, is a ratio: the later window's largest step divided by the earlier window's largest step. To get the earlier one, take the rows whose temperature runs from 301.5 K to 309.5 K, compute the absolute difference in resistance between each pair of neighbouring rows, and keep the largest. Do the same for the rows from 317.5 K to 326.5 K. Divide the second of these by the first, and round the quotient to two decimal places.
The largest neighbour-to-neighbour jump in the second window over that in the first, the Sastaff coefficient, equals 0.42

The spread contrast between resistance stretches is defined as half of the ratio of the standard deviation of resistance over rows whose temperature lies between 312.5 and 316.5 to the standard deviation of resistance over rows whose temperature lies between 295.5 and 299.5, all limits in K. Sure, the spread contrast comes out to 0.22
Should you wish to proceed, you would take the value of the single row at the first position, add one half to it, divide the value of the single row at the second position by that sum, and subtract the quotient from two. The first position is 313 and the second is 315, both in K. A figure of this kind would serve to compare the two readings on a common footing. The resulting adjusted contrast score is 1.03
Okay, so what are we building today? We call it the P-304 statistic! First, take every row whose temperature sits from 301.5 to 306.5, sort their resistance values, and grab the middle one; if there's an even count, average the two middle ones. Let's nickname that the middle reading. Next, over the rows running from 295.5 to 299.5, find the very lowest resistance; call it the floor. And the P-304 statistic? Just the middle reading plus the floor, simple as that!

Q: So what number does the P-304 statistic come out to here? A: 401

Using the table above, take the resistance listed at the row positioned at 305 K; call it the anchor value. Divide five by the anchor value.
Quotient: 0.0230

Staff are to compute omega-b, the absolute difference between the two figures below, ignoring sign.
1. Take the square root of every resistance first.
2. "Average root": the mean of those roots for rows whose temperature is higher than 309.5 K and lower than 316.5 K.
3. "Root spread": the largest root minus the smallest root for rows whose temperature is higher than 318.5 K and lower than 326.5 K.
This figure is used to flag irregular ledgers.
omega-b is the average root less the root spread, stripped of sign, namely 13.8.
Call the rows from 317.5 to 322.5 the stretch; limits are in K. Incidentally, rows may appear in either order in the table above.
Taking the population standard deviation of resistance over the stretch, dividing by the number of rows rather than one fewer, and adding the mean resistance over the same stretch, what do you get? 186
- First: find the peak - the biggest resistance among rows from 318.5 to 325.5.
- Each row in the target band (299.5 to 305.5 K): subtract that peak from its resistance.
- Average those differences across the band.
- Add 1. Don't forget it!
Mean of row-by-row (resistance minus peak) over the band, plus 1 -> 26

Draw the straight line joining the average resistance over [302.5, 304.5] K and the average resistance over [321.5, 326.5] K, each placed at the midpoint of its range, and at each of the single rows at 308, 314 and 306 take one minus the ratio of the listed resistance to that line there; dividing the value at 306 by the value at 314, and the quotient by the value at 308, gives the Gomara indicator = 60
